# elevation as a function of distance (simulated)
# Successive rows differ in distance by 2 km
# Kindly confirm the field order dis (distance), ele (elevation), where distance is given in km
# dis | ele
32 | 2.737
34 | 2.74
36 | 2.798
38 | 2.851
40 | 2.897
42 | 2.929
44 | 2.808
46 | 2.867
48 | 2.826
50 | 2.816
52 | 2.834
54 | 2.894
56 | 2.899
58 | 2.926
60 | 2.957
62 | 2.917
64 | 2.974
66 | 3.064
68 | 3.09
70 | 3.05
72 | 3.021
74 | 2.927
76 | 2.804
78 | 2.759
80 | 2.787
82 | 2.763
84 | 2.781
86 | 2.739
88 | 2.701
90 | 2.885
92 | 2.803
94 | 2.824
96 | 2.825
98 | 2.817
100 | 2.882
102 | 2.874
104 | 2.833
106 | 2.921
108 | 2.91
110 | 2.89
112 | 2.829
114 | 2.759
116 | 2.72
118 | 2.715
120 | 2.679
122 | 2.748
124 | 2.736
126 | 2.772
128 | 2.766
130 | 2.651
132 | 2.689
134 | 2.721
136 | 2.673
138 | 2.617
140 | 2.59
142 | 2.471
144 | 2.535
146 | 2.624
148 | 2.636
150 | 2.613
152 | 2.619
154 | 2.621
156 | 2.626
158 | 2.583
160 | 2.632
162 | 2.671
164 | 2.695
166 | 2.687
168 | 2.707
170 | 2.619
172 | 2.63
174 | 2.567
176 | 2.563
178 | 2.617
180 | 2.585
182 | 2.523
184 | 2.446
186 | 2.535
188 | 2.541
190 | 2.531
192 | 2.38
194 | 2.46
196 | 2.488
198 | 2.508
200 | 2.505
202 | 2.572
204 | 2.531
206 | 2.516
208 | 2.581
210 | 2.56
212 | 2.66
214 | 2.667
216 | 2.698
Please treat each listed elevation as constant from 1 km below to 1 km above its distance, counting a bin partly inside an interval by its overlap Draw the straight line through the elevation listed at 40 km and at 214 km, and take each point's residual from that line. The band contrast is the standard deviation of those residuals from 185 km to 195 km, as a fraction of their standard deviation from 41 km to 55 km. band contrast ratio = 1.5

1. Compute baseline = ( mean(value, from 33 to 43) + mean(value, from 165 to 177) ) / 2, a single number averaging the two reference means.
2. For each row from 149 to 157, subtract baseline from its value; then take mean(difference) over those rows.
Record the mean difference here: -0.12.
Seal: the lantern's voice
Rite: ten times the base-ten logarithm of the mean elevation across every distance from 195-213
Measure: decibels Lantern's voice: 4.06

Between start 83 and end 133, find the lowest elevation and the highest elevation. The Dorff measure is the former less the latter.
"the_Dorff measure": -0.27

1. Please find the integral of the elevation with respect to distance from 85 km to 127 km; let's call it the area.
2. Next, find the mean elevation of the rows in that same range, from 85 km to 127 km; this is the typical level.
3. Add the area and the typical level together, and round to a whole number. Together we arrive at 121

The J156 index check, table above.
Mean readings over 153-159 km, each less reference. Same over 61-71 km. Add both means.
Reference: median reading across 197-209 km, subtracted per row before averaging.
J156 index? 0.6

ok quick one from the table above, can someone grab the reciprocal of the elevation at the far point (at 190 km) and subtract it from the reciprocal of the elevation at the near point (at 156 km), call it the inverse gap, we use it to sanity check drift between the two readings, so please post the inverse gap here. -0.014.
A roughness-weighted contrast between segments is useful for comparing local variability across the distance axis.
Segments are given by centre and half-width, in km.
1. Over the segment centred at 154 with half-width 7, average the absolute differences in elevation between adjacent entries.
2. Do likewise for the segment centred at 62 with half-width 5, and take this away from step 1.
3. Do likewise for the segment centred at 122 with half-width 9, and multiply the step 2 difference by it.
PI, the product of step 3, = -0.0013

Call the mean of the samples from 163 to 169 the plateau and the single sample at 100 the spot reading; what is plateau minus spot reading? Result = -0.19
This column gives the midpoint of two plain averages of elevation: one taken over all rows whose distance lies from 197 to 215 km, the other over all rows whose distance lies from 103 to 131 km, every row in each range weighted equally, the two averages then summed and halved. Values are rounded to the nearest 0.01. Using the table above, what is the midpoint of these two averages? 2.67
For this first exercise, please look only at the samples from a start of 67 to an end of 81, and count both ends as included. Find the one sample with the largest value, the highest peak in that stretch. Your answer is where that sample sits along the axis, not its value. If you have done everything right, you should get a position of 68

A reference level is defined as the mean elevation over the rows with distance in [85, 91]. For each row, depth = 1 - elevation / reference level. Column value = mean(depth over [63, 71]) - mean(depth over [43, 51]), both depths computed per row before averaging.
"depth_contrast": -0.078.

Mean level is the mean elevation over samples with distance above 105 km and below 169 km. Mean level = 2.69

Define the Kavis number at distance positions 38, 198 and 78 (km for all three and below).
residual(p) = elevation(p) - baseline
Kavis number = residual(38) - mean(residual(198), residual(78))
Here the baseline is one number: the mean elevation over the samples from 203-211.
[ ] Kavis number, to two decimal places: 0.22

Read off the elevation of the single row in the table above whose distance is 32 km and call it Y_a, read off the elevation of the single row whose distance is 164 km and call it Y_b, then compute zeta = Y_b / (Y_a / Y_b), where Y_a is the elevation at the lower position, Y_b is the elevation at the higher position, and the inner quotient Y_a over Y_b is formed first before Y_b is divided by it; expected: 2.65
